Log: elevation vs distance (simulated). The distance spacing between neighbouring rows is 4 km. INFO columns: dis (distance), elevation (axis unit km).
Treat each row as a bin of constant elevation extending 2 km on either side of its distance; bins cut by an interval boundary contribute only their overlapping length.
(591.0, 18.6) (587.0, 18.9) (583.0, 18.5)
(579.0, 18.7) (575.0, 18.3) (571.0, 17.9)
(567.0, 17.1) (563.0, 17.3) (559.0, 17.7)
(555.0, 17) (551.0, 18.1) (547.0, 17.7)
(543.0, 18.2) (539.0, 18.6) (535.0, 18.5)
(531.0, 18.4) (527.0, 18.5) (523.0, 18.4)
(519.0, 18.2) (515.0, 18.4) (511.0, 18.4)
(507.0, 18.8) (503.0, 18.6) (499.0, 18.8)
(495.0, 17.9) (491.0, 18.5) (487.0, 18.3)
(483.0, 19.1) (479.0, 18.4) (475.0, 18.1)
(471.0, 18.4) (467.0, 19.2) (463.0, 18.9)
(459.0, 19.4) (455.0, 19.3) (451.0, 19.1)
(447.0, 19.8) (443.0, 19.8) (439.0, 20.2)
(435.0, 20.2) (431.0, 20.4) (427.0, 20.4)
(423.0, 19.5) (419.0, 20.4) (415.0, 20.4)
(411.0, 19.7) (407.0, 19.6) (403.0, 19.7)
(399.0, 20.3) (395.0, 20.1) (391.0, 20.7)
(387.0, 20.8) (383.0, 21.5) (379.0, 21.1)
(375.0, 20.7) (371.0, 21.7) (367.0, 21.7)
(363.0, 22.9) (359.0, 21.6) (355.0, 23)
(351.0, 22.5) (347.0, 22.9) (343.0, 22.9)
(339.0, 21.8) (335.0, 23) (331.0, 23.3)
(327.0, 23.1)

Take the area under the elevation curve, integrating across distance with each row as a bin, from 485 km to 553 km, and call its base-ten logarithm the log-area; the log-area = 3.1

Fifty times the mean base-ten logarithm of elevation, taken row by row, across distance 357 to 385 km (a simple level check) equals 67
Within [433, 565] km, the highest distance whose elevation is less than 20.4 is 563.0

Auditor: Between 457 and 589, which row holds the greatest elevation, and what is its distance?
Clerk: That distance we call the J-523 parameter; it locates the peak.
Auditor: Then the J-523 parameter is 459.0 km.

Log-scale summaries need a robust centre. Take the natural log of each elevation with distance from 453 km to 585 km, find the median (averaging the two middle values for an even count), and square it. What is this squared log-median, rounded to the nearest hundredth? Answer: 8.48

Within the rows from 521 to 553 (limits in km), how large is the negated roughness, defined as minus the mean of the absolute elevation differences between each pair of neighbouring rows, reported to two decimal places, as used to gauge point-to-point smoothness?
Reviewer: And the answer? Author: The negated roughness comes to -0.24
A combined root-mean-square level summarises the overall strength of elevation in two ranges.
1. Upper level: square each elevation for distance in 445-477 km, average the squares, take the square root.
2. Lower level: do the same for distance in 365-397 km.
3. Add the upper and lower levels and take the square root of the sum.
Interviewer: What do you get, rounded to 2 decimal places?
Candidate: 6.33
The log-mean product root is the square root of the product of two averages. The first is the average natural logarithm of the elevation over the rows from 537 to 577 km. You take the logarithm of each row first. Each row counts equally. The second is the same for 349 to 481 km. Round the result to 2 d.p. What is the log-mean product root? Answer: 2.94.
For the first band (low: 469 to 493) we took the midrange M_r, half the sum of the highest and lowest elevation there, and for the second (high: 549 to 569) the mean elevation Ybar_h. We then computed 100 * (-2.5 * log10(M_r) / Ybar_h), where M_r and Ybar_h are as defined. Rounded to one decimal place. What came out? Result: -18.2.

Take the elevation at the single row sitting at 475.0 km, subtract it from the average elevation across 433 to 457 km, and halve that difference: 0.82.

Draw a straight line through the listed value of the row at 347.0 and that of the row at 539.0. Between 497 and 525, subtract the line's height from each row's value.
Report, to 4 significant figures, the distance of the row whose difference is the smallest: 519.0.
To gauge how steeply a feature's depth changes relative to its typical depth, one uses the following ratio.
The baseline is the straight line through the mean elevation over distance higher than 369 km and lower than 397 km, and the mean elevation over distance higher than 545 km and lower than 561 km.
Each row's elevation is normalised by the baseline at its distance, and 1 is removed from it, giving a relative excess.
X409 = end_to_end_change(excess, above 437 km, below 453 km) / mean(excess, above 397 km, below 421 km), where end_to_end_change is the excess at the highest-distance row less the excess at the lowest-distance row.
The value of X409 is 2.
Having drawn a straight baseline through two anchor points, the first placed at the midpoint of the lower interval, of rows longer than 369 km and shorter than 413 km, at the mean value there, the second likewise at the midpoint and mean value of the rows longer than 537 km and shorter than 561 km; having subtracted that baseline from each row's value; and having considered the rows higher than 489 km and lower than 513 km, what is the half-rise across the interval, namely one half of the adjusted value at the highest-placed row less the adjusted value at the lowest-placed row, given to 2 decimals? 0.12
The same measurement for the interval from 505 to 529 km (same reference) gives 0.02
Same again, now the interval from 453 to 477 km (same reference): -0.43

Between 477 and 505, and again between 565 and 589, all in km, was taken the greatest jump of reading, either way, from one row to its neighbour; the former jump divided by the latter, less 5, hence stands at -3.9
